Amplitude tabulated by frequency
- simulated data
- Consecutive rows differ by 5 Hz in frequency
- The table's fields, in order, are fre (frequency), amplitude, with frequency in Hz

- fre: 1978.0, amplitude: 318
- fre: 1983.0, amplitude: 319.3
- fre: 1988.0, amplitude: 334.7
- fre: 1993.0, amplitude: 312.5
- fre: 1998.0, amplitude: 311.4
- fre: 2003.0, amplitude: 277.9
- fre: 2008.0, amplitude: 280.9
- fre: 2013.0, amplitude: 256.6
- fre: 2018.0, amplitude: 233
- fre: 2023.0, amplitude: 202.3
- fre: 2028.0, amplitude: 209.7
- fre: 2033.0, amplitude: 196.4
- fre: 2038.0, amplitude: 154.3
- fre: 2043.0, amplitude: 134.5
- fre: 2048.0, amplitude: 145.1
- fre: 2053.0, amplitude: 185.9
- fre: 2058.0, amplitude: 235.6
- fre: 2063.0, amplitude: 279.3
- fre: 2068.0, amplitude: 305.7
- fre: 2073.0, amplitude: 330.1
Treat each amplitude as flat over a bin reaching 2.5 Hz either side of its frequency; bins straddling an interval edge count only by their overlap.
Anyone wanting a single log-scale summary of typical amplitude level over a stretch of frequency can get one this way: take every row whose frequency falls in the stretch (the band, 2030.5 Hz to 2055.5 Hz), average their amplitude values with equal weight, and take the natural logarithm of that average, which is 5.1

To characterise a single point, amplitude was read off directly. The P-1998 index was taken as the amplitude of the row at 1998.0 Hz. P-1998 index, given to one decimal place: 311.4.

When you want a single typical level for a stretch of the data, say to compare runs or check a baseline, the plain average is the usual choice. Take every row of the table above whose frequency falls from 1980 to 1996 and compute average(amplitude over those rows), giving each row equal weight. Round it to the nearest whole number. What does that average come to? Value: 322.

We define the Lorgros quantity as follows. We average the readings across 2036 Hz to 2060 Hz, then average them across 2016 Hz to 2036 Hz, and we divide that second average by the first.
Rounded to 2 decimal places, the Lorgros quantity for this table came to 1.23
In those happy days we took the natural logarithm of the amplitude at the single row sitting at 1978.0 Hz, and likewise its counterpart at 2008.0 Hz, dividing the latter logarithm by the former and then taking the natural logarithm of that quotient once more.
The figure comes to -0.022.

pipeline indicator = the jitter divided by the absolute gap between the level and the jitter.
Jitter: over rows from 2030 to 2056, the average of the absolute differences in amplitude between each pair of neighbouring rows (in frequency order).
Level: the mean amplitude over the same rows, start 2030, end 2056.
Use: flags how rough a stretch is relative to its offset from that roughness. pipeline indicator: 0.21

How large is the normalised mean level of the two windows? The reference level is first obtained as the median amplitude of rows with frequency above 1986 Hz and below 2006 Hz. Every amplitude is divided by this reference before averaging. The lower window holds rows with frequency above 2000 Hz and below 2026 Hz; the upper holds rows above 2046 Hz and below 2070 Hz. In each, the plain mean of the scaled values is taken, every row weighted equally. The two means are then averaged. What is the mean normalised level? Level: 0.77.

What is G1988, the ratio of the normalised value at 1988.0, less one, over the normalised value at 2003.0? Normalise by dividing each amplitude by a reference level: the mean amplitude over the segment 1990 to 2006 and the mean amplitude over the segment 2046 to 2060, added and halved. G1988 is 0.32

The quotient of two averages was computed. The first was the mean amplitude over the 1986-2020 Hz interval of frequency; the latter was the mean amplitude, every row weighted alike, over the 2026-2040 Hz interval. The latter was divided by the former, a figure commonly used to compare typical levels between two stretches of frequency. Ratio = 0.65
